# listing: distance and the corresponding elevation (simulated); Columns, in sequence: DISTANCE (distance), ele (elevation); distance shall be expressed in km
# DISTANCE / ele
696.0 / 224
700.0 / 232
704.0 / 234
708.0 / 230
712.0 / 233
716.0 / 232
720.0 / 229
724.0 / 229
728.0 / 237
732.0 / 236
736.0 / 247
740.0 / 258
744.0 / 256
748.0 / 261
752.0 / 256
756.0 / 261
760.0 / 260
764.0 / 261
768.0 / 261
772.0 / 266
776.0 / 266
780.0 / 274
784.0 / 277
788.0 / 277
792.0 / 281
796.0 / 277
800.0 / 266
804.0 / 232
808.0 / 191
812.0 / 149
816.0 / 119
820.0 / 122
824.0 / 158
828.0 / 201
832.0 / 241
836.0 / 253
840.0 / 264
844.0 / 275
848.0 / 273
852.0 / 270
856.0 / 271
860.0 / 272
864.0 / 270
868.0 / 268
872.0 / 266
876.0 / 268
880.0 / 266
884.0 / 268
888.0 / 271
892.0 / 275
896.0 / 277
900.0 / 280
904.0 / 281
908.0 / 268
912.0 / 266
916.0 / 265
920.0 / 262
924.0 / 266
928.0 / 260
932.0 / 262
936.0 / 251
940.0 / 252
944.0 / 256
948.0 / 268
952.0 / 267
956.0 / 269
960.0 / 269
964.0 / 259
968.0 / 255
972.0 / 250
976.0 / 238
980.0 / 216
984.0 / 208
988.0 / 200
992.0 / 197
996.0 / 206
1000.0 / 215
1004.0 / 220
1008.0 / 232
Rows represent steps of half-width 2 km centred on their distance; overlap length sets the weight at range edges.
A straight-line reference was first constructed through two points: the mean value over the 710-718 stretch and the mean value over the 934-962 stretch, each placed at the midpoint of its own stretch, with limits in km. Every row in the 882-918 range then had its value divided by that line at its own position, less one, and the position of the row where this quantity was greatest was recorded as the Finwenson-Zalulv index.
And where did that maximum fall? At 904.0 km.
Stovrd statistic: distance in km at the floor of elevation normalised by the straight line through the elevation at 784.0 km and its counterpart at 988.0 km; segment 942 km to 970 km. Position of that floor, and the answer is 944.0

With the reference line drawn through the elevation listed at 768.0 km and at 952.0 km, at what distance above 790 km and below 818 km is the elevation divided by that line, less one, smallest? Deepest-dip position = 816.0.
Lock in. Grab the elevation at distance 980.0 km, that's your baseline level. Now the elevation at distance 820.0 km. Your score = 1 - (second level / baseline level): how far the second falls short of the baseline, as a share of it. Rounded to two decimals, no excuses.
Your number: 0.44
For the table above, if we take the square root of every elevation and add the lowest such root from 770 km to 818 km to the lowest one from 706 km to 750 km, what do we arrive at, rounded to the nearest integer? 26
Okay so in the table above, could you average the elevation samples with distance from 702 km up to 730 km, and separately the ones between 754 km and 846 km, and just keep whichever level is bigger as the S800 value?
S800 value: 236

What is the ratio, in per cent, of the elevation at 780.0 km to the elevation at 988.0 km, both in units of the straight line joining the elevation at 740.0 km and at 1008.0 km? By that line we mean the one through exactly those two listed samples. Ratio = 126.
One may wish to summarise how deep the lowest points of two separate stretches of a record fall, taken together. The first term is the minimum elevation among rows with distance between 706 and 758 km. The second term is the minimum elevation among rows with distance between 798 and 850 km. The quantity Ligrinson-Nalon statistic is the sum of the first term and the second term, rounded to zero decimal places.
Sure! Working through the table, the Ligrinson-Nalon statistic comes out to 348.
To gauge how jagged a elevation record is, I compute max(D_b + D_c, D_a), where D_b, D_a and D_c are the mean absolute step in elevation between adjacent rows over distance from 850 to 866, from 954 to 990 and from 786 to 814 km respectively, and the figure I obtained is 24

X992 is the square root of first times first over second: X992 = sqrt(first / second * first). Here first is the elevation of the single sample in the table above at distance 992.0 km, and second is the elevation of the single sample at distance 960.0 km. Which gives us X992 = 12.0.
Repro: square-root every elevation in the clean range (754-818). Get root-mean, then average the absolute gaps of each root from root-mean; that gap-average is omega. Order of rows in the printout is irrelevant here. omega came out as 1.3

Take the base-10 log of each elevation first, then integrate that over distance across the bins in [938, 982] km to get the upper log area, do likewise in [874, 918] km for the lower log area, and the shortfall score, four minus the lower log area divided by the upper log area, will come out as 2.99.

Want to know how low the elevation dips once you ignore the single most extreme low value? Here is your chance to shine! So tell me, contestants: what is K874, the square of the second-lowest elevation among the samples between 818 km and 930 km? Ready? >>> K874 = 24964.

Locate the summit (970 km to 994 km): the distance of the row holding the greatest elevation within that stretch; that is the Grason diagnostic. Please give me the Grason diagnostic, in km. 972.0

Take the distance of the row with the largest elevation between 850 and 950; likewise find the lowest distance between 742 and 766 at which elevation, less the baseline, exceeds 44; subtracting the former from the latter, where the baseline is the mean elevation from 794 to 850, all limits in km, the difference -156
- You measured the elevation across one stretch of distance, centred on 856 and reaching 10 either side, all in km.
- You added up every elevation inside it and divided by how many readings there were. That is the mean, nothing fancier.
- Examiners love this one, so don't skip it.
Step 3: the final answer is 271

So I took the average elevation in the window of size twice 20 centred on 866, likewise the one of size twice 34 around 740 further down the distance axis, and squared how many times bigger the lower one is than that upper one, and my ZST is 0.85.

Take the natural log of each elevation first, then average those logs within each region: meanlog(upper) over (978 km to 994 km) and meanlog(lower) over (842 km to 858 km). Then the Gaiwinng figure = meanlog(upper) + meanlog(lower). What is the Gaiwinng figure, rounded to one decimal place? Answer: 10.9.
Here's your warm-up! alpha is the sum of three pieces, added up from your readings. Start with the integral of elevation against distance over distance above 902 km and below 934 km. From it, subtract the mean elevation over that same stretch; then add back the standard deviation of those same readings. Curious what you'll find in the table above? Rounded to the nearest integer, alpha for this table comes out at 8260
